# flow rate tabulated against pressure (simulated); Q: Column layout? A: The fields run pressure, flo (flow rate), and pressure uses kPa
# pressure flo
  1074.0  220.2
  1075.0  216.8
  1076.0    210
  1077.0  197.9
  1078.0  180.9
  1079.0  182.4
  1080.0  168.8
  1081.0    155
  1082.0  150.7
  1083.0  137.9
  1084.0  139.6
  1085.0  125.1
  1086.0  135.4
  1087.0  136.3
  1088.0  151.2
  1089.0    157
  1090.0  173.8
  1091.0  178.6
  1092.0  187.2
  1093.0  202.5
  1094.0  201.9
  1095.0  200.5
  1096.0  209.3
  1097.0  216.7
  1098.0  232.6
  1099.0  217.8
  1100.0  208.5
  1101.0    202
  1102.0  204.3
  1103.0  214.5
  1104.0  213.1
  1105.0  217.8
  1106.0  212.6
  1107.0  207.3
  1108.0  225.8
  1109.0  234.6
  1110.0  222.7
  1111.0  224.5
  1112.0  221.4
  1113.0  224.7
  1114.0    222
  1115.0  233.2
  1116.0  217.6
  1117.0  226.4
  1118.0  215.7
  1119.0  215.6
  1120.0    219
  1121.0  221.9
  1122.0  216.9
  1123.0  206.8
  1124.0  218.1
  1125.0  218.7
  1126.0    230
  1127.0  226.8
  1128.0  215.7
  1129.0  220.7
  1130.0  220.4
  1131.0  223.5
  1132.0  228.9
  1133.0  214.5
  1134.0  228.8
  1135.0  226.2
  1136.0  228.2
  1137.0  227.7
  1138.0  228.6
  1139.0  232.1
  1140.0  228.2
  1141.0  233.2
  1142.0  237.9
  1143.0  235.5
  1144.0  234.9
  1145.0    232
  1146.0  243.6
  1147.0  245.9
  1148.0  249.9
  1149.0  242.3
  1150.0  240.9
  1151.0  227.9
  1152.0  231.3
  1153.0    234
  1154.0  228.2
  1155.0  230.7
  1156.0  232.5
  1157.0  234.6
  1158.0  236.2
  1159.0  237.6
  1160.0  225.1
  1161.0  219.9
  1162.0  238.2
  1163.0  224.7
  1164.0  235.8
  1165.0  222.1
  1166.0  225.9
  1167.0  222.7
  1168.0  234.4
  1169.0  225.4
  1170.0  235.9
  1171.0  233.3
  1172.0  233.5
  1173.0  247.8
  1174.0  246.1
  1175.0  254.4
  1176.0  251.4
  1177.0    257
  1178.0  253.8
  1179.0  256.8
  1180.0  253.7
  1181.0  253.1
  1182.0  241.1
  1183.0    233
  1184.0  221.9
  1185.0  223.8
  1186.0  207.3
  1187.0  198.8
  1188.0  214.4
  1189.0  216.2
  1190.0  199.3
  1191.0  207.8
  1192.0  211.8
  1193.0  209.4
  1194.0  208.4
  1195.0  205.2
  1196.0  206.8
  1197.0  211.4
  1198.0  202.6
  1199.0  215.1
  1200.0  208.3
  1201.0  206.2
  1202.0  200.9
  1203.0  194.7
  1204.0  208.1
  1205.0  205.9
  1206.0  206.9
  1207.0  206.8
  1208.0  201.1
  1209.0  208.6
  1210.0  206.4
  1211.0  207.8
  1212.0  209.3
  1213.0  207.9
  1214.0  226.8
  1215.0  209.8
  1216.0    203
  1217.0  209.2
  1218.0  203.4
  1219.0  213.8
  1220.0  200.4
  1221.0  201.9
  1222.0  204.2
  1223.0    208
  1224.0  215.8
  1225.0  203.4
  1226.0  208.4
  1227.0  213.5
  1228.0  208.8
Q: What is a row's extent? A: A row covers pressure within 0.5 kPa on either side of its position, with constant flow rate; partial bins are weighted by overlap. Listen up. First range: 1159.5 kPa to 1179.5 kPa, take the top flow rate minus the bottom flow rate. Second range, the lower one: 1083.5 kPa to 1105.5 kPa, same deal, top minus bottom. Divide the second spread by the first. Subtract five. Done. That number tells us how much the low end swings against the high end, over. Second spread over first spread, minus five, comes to -2.1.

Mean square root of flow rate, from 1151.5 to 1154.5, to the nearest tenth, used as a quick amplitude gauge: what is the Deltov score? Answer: 15.2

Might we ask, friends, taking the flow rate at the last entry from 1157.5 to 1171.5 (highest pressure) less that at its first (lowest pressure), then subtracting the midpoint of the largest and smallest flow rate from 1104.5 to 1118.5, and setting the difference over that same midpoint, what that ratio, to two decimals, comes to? -1.01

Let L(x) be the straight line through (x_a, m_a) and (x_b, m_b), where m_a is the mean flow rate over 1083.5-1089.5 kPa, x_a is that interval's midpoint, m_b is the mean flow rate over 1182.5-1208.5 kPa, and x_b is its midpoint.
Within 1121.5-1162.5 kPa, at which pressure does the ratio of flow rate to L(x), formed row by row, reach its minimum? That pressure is 1161.0 kPa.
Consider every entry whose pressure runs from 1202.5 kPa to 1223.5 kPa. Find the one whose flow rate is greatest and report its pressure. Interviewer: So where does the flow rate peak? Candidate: 1214.0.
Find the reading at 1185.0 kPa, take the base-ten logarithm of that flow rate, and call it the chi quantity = 2.35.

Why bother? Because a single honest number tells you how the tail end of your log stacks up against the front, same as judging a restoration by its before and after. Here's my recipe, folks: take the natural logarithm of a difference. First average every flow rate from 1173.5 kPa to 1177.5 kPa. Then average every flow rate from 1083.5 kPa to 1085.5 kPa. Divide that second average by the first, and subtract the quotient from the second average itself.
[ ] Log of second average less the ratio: 4.88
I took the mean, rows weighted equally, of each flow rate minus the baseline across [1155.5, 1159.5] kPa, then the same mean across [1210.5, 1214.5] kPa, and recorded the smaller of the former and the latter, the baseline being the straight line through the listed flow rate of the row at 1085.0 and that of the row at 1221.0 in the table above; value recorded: 16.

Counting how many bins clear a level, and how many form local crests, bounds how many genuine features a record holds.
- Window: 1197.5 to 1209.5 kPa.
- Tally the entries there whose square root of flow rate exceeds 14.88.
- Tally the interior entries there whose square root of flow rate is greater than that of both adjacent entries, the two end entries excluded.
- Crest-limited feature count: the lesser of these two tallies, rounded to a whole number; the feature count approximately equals 0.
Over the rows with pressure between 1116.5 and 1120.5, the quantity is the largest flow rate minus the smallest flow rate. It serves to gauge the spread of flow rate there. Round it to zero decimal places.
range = 11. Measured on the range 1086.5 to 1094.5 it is 66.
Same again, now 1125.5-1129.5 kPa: 14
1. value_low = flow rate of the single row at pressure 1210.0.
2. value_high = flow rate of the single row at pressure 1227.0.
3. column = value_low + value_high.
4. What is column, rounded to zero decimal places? 420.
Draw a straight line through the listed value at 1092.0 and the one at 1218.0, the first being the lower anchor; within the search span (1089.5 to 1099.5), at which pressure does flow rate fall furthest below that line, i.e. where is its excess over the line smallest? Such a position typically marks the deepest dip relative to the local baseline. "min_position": 1090.0 kPa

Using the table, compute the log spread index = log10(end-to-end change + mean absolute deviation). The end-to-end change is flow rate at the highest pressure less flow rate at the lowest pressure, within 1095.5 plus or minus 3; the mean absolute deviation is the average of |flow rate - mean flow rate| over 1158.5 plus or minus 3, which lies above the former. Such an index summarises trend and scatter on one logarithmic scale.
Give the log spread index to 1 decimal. 1.6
